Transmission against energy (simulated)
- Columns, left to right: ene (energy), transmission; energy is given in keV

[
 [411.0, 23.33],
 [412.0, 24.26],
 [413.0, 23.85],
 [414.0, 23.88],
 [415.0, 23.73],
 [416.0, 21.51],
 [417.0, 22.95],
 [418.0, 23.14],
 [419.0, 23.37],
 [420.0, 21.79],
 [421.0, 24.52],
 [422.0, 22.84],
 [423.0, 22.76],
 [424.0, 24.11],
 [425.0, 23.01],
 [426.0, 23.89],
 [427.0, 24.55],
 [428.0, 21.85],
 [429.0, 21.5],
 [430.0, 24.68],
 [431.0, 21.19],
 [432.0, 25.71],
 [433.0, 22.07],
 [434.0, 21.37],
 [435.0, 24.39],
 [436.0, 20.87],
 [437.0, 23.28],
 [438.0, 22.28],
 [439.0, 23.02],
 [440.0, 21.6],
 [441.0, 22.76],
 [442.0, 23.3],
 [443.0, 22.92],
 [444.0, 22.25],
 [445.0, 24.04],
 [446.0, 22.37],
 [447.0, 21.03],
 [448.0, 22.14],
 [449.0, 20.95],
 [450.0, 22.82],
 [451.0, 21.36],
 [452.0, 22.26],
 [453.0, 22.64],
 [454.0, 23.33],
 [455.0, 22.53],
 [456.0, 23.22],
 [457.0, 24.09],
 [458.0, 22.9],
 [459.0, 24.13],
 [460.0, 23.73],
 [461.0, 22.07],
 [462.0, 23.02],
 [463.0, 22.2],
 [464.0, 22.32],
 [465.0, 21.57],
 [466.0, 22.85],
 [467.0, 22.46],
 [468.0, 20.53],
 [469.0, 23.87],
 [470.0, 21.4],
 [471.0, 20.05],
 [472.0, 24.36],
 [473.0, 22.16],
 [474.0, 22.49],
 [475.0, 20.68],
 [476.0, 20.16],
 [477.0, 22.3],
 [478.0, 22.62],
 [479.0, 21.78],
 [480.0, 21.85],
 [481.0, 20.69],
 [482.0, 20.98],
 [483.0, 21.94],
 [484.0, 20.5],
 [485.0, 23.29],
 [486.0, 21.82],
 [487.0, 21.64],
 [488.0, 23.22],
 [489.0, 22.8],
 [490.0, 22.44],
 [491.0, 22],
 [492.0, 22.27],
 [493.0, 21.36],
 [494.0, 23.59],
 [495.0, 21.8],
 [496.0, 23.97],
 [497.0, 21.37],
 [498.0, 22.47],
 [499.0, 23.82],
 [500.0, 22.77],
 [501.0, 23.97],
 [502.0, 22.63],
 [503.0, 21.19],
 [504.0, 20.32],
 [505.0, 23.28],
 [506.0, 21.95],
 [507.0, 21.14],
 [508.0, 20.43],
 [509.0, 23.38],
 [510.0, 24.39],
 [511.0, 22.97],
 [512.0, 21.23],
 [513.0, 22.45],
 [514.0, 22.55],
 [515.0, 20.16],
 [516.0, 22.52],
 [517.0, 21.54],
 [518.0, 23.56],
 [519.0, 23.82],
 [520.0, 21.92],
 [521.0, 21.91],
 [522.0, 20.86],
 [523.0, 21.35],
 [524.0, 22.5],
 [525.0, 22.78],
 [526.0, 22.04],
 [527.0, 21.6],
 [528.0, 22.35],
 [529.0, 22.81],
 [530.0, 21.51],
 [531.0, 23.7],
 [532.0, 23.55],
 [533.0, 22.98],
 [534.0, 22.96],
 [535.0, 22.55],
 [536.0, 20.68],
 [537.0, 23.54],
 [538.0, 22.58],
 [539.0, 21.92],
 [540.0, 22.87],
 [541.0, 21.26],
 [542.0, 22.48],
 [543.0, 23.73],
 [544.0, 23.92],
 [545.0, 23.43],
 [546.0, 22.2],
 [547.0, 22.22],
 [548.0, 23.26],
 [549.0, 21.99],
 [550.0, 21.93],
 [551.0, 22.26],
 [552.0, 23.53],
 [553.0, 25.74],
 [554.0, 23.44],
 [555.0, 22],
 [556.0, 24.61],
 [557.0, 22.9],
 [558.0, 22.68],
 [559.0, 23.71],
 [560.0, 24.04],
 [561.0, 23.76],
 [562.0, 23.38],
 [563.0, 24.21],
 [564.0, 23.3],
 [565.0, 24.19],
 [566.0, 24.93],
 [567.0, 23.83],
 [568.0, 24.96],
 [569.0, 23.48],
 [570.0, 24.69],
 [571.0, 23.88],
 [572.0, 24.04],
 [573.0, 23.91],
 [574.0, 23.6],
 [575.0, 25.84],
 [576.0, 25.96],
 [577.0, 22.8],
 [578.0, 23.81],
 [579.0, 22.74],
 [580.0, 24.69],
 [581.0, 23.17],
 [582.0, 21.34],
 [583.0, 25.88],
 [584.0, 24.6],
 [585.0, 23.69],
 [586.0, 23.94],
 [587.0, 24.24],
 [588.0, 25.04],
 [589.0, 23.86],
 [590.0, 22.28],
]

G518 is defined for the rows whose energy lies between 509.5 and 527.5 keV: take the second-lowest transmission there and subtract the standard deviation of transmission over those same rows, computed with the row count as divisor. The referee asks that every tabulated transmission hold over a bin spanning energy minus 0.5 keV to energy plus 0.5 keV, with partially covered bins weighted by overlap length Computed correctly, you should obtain 19.8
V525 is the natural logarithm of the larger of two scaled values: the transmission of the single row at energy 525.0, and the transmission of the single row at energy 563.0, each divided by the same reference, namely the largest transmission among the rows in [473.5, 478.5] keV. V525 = 0.07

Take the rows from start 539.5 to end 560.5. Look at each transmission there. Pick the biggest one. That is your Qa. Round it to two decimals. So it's 25.74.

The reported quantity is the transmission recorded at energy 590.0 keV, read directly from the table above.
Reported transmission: 22.28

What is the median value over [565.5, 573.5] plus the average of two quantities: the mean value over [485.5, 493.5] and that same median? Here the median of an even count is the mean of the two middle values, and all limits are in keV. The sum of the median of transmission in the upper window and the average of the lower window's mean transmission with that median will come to 47.1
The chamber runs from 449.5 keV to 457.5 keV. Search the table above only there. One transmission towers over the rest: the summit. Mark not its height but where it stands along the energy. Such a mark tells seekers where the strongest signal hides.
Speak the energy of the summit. 457.0 keV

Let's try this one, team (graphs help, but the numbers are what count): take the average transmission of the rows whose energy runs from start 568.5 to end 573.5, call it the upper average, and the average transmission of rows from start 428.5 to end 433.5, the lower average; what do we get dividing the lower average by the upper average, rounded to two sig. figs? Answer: 0.96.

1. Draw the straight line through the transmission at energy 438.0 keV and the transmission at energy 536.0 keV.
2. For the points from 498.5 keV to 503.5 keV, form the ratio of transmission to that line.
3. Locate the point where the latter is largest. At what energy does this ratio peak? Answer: 501.0 keV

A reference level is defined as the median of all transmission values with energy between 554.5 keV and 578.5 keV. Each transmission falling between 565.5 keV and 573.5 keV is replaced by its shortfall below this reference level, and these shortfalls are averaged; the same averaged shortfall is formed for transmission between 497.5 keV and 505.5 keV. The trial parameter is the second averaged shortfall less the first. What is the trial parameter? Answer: 1.7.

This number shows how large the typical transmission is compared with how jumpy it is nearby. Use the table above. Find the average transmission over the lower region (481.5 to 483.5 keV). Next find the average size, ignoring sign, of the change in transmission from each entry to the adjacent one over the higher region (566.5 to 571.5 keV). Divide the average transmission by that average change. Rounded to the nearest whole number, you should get 19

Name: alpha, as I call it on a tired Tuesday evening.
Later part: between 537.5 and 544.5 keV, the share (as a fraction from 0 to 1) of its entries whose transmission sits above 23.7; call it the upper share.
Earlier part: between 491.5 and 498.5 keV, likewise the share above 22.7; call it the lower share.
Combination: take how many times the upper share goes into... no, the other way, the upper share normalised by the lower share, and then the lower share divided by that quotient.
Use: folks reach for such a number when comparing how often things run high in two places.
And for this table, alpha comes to 0.3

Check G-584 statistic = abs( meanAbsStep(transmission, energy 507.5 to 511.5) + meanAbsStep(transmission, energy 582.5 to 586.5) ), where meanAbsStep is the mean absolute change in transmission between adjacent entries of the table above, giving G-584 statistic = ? 2.6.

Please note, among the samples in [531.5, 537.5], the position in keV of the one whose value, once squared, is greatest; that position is 532.0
